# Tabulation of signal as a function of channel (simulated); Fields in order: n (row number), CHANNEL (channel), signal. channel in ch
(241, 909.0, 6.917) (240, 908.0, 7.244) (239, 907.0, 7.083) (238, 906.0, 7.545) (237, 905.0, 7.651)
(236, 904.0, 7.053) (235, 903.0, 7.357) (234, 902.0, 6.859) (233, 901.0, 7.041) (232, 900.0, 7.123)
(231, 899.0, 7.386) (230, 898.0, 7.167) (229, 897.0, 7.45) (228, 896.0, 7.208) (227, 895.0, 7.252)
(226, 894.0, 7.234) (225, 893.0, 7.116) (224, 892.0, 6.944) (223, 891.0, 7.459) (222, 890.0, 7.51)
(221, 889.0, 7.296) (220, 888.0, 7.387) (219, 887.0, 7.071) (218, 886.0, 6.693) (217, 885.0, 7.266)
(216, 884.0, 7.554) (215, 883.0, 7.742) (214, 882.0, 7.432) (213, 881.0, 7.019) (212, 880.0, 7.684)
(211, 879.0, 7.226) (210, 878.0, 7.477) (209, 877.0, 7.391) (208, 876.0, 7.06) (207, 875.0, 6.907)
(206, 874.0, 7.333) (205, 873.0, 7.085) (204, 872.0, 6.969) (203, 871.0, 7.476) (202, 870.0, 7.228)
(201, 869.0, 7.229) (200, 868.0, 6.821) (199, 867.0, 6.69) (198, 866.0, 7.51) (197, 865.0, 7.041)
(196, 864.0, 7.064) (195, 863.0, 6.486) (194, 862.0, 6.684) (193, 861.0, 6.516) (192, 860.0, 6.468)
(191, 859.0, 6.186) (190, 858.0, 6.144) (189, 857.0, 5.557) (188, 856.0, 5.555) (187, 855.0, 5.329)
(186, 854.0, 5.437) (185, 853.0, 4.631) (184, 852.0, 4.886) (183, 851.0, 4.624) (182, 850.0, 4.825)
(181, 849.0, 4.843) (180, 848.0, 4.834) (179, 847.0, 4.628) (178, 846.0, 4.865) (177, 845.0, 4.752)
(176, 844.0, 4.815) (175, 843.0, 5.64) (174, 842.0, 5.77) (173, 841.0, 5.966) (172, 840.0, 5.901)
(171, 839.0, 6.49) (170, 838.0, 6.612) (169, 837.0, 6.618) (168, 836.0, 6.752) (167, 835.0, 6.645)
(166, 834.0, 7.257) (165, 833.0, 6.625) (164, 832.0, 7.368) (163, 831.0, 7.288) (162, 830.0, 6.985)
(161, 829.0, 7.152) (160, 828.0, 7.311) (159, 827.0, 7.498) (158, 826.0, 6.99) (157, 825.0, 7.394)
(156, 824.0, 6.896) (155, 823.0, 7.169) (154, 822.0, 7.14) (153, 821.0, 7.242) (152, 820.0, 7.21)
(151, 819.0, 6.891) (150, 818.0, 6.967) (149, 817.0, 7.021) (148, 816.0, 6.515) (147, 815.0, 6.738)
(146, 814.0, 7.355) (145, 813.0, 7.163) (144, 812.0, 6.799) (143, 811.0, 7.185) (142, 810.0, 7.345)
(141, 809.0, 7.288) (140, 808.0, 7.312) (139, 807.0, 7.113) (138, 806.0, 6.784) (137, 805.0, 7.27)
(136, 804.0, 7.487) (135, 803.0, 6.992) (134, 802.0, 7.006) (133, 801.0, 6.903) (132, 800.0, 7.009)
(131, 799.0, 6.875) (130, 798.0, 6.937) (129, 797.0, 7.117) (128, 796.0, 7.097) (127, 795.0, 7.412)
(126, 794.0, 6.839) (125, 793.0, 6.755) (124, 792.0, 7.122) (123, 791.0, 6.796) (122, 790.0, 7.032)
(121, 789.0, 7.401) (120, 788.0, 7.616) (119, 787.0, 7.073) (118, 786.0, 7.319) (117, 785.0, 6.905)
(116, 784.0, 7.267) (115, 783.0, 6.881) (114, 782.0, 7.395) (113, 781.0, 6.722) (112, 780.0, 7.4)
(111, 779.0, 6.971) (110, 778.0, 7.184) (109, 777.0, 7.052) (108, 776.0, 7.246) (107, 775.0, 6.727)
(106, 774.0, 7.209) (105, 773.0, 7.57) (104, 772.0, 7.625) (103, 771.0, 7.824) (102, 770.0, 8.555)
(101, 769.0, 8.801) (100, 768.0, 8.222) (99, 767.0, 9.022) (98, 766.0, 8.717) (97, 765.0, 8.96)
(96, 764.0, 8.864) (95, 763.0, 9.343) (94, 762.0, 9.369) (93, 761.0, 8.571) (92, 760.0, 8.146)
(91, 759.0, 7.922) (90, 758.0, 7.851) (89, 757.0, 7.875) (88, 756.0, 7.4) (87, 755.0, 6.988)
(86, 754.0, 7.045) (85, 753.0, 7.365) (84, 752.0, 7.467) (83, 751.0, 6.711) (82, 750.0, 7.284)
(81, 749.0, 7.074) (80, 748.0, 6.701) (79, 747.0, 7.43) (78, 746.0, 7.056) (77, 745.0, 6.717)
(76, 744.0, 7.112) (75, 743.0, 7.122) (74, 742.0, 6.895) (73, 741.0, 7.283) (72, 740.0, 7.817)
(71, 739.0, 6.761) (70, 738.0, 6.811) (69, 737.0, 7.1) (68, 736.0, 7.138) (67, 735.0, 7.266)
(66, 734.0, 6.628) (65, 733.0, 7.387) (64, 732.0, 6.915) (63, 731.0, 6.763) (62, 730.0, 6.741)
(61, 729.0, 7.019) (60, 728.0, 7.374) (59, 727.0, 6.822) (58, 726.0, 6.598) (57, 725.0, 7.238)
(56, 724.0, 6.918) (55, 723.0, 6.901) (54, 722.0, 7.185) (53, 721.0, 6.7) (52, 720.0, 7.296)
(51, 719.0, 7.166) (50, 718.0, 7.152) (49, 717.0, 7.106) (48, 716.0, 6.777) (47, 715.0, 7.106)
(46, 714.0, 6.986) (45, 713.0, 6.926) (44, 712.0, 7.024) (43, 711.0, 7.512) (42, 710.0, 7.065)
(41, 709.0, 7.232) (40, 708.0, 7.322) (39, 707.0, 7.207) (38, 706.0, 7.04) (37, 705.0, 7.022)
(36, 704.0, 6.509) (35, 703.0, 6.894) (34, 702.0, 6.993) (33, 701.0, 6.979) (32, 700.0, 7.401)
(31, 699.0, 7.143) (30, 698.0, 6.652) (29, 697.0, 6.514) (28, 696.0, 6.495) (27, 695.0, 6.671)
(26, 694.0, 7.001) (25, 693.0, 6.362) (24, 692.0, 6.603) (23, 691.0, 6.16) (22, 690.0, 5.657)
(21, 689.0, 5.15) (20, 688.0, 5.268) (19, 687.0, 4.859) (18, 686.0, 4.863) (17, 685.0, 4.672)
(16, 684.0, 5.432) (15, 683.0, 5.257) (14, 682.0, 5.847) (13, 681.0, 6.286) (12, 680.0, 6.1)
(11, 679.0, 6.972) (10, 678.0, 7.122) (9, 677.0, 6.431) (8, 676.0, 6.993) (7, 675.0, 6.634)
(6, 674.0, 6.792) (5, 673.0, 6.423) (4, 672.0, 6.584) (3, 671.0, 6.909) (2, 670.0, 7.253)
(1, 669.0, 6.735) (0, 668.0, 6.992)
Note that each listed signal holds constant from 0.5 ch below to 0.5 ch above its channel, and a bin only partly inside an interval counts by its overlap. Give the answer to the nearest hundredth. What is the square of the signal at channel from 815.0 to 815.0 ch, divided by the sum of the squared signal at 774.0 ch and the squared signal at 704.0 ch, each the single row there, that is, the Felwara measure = 0.48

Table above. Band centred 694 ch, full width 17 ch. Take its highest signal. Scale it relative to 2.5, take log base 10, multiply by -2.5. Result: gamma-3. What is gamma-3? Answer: -1.18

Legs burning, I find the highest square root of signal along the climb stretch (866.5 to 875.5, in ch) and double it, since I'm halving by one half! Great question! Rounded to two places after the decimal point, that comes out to 5.47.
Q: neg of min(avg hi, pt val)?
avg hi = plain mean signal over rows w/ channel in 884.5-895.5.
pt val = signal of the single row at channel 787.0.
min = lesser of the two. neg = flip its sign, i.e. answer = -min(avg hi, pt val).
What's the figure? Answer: -7.07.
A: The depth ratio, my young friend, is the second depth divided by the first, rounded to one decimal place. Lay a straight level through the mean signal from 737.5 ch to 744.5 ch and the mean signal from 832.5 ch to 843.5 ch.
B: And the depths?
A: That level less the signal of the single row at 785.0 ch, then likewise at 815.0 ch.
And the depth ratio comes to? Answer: 1.5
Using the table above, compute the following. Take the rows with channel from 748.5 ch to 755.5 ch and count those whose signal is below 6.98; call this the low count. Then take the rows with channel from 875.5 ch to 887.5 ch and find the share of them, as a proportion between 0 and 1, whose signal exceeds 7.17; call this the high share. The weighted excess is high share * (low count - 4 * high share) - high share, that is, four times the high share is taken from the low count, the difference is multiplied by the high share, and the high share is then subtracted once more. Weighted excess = -1.8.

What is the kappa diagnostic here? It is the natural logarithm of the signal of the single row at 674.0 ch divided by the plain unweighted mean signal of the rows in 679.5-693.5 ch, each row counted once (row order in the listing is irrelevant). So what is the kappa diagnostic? 0.19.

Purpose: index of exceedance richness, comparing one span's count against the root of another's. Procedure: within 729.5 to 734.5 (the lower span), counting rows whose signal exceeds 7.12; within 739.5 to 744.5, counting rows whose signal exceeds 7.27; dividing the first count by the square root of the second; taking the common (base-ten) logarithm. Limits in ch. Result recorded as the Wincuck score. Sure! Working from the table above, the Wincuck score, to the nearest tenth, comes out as -0.2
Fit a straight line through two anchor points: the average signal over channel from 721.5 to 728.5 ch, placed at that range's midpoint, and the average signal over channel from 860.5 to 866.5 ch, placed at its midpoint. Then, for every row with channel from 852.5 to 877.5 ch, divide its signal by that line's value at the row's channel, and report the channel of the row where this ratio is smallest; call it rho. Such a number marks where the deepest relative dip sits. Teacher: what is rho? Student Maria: 853.0 ch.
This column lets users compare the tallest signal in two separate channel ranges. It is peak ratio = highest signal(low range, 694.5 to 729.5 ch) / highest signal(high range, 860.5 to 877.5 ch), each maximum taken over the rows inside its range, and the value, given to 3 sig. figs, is 1.00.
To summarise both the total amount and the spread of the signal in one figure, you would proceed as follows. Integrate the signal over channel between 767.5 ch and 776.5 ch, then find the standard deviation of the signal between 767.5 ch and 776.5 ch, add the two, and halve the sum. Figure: 35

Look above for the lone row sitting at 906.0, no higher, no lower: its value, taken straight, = 7.545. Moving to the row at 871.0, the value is 7.476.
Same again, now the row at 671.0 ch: 6.909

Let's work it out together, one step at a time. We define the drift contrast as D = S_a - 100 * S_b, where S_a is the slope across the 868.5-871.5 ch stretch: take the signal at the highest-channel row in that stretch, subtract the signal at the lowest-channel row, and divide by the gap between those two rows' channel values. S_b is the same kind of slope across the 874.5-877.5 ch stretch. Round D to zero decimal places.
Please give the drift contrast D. -24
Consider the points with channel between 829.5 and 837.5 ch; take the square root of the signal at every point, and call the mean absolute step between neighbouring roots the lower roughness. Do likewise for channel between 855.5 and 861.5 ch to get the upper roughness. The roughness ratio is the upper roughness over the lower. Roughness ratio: 0.55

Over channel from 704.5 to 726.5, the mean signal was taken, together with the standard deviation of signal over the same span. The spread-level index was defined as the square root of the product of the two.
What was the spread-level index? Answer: 1.2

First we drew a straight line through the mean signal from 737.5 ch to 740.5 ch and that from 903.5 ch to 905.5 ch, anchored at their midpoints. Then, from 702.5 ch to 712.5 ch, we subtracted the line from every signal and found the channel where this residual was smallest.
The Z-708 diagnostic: 704.0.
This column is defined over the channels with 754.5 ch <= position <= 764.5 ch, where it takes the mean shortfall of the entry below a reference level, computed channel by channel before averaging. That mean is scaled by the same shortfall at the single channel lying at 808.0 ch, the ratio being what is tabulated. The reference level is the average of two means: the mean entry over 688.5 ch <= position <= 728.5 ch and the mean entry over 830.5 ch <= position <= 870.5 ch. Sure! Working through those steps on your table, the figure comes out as 2.1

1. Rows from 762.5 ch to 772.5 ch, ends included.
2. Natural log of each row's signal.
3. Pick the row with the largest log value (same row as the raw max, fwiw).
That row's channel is 763.0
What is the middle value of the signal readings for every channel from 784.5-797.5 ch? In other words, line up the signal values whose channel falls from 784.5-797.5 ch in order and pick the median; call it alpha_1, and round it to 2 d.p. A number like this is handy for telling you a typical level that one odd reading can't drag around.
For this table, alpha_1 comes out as 7.10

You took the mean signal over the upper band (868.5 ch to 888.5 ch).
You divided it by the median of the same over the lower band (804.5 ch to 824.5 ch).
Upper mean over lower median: 1.02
